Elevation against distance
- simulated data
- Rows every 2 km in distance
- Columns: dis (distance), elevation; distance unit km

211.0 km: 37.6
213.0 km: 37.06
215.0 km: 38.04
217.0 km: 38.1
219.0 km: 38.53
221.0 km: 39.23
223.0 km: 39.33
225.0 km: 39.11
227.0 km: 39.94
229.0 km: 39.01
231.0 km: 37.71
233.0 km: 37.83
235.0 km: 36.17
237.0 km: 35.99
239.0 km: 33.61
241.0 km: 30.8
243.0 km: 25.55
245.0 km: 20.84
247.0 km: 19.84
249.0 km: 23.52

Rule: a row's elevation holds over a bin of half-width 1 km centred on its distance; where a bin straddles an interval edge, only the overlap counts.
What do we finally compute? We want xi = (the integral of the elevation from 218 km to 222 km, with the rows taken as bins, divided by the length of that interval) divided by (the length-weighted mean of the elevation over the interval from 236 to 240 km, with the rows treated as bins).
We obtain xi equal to 1.1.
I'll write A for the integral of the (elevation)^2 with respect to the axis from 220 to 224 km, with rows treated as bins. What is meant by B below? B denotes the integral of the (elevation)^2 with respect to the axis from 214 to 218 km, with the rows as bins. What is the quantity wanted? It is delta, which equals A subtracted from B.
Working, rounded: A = 6172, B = 5797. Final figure -374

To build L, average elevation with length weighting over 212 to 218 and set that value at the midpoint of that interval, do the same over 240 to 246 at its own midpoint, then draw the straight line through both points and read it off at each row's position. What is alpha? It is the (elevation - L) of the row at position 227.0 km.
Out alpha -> 7.4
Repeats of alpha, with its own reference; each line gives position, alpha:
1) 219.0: 2.5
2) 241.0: 4.2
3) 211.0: -1.8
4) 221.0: 4.1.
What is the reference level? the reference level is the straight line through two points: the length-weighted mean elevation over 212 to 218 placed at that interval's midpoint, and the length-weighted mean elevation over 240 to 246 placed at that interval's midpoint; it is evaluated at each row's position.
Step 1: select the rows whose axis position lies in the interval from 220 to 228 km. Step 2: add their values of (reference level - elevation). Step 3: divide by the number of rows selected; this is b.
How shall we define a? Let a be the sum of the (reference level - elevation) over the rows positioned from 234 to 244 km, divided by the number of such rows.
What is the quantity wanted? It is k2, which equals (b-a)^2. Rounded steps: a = -5.0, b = -6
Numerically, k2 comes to 0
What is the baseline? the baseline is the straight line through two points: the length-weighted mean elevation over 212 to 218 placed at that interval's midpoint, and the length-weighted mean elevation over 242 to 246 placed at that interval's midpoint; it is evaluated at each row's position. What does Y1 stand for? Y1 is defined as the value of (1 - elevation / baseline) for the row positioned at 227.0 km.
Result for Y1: -0.26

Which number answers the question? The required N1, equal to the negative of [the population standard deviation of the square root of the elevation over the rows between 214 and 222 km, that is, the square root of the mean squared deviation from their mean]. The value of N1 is -0.04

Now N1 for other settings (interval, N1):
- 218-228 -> -0.04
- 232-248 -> -0.63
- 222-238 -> -0.11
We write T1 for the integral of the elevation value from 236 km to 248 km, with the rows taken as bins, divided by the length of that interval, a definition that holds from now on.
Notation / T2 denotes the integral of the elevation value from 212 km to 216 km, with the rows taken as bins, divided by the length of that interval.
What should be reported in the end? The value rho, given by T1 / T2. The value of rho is 0.74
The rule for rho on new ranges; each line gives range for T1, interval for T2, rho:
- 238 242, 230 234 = 0.85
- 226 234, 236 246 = 1.32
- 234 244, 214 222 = 0.84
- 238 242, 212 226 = 0.84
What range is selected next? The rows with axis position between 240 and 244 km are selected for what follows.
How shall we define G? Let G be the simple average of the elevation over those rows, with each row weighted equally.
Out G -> 28.2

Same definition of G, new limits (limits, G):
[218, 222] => 38.9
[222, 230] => 39.3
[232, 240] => 35.9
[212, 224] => 38.4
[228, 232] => 38.4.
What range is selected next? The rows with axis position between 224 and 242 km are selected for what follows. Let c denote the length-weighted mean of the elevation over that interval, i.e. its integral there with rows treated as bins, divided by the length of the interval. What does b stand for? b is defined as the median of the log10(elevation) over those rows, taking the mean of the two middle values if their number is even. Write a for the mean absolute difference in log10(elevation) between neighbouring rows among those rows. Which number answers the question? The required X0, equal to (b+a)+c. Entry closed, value 38.3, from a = 0.016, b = 1.58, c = 36.7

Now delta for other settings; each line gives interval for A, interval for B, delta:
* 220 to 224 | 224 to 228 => 78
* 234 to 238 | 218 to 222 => 840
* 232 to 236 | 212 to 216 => 162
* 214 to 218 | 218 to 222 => 250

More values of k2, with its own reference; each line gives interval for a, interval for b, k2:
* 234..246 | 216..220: 3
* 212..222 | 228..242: 29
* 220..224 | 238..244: 1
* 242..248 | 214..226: 35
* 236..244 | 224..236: 6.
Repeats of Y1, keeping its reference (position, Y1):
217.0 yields -0.04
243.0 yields -0.08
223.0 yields -0.17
